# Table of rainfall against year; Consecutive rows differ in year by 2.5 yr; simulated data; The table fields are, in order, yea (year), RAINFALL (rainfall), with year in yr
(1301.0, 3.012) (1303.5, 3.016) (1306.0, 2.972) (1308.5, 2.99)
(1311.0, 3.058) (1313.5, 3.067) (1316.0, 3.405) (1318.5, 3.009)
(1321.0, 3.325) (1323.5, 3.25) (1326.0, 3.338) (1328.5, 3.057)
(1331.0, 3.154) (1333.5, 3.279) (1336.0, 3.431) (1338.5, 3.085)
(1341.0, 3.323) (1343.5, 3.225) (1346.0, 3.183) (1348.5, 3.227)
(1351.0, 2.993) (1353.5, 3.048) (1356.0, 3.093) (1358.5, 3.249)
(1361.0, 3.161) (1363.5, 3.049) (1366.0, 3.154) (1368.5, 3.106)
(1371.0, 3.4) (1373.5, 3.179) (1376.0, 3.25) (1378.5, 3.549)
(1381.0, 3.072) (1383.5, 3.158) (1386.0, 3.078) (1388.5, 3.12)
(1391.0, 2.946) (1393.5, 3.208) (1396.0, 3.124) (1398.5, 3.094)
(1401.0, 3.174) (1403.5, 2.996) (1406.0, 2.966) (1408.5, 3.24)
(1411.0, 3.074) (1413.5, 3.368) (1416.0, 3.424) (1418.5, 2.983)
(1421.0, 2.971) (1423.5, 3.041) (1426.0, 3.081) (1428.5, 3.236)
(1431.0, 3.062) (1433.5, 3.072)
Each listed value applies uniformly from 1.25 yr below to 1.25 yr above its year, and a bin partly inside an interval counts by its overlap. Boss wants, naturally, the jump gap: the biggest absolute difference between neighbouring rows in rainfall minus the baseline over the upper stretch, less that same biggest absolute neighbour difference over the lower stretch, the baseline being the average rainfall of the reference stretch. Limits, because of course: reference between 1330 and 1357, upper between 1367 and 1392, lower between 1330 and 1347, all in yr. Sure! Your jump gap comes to 0.13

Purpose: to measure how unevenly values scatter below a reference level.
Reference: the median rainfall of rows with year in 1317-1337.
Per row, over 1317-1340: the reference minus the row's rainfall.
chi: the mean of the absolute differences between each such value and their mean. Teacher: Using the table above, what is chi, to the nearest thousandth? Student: 0.123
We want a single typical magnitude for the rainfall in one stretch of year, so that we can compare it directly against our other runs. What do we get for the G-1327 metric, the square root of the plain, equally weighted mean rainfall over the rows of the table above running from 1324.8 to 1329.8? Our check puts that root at 1.79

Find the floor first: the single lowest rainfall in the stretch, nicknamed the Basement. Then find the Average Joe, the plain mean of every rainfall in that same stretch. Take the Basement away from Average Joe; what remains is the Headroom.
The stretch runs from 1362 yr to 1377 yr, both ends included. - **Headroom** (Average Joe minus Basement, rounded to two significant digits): 0.14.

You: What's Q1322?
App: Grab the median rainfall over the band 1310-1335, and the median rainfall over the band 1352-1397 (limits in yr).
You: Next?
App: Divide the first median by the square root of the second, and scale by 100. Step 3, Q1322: 181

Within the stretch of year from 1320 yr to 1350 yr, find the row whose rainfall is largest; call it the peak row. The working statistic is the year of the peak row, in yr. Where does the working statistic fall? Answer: 1336.0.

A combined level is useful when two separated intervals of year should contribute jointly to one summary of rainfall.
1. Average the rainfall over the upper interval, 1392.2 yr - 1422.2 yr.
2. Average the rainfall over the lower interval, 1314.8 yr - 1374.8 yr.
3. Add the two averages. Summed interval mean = 6.33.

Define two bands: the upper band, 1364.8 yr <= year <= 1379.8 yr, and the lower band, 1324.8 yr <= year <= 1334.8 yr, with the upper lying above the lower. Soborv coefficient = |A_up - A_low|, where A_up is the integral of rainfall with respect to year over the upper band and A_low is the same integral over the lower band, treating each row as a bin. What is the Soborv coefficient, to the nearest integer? 17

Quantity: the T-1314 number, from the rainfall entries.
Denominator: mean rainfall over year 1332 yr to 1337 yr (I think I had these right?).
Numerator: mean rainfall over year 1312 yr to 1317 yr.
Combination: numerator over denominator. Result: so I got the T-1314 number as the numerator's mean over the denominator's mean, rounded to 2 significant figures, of 0.96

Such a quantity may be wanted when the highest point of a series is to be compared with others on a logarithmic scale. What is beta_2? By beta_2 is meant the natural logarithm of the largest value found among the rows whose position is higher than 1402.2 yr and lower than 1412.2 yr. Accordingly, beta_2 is 1.18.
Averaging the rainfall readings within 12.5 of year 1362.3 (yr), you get 3.14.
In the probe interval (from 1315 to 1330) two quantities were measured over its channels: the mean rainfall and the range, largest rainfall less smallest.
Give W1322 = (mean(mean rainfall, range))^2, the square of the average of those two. 3.3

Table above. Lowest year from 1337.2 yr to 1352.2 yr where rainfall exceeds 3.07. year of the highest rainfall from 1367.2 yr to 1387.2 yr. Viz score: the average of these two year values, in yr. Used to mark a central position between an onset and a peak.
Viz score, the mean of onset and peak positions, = 1358.5 yr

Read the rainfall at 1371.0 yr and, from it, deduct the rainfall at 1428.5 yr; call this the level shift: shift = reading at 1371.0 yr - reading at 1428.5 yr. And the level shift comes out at 0.16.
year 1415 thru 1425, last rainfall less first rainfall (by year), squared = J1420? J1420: 0.147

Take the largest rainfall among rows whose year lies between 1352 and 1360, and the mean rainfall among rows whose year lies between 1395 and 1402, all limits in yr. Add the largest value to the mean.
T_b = 6.38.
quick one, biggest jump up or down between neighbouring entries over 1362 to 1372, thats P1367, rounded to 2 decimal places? 0.29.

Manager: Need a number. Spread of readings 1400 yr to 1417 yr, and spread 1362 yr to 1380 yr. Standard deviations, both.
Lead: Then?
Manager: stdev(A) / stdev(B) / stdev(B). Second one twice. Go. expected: 6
